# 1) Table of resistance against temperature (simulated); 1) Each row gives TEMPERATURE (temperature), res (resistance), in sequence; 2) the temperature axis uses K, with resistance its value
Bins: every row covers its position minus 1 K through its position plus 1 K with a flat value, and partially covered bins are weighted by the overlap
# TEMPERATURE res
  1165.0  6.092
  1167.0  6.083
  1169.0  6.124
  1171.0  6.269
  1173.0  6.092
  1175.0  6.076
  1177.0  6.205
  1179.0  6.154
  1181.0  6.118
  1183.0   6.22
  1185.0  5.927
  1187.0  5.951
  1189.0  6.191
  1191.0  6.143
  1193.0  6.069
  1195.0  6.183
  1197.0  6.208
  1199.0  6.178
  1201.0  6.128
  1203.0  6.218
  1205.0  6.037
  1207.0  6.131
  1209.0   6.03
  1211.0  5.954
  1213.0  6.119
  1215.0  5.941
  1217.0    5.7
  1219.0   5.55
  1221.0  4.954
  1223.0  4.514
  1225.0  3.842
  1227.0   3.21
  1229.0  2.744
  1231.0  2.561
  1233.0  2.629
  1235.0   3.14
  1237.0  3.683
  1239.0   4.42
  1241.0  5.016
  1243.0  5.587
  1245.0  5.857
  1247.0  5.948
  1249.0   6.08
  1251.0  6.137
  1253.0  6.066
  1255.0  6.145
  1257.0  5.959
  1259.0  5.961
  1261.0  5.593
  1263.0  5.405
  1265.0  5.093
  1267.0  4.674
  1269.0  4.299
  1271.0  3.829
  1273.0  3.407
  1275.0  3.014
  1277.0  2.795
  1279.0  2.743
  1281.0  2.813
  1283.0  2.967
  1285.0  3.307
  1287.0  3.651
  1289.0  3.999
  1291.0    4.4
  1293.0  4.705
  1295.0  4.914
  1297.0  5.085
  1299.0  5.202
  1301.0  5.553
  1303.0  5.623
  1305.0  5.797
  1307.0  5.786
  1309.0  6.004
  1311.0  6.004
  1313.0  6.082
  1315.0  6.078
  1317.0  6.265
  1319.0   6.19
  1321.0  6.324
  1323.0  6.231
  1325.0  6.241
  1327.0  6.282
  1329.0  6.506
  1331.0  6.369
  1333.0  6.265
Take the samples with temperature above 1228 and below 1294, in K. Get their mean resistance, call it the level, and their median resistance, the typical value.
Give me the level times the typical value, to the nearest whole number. 19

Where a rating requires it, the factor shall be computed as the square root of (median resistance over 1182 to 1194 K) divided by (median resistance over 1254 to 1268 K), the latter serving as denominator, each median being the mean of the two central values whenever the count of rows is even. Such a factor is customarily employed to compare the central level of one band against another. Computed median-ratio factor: 1.04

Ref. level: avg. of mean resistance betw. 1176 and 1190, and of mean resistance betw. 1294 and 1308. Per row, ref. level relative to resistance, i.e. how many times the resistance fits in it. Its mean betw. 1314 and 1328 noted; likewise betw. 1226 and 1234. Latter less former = 1.2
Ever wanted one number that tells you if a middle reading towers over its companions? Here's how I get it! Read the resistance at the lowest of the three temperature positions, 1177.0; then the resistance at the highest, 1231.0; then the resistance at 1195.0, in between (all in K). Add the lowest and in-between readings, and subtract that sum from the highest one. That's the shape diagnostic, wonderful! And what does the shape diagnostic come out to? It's -10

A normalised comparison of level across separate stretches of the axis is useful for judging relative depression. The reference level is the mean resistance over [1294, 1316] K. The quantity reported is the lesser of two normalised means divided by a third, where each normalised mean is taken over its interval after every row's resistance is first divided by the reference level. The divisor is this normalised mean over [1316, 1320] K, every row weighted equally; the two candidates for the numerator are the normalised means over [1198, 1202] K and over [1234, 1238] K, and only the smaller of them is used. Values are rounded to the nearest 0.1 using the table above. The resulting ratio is 0.5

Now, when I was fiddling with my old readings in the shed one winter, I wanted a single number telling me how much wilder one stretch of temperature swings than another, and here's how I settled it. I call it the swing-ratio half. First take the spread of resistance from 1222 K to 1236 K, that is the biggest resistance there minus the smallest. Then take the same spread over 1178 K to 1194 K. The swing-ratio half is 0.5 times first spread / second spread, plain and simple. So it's 3.3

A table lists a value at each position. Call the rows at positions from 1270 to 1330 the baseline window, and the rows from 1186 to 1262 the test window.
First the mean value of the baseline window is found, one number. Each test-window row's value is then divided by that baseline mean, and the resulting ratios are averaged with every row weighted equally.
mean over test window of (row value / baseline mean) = 1.08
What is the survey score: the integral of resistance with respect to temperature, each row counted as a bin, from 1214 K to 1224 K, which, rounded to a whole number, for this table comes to 53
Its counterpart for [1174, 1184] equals 62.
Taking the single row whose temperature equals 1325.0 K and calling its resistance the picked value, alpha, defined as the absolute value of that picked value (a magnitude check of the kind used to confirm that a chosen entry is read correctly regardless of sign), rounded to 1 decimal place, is 6.2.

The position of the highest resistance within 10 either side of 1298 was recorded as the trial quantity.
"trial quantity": 1305.0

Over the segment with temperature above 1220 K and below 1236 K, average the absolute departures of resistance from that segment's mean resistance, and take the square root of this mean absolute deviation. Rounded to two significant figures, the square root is 0.86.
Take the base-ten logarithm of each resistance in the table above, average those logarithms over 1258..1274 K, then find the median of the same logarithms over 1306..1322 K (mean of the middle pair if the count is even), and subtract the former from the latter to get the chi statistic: 0.11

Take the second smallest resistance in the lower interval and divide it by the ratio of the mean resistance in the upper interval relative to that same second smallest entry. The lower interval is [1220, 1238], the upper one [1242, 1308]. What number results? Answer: 1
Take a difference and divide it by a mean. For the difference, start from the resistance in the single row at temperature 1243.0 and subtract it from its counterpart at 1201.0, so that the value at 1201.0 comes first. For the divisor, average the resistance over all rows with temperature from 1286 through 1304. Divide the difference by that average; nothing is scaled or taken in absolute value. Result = 0.11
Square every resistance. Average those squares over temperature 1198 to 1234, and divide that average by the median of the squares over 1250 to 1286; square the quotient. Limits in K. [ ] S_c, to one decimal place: 1.8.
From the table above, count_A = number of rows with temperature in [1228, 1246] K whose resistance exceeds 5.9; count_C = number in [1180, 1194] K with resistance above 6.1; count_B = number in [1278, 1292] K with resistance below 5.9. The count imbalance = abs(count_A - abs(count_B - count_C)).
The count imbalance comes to 3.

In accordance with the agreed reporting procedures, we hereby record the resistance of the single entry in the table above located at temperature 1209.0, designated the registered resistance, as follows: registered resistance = 6.03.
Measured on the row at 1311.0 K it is 6.004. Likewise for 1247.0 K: 5.948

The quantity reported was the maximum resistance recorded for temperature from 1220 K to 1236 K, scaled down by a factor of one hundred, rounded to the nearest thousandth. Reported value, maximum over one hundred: 0.050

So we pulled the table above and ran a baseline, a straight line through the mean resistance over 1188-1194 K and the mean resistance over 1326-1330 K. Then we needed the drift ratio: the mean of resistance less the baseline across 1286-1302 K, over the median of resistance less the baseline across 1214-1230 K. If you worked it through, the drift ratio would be 1.1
